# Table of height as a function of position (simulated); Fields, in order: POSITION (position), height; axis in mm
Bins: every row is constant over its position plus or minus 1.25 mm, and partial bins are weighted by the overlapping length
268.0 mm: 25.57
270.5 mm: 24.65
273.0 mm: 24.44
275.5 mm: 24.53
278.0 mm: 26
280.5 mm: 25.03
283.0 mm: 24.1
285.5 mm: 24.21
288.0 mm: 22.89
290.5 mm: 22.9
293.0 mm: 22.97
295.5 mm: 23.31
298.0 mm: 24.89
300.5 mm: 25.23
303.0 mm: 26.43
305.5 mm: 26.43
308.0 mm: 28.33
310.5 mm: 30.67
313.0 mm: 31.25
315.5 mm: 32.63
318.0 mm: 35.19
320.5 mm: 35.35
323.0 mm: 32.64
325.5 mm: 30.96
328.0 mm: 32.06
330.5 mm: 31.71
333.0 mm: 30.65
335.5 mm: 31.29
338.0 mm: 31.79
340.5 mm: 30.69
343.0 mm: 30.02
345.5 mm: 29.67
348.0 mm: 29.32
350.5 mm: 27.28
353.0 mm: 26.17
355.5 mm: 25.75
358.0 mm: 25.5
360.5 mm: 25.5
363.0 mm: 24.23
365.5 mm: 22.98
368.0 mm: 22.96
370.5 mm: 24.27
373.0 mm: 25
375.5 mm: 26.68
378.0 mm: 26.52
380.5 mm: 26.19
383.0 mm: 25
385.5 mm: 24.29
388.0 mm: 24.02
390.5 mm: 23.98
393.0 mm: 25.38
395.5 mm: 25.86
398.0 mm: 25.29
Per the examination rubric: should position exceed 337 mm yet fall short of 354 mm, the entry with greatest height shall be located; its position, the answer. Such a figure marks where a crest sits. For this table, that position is 338.0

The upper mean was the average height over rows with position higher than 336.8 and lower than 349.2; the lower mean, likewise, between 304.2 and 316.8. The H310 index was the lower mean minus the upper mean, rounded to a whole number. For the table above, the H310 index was 0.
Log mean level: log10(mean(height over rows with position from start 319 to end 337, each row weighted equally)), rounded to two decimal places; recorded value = 1.51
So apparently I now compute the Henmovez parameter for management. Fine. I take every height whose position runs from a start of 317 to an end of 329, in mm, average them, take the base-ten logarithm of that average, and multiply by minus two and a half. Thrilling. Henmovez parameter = -3.80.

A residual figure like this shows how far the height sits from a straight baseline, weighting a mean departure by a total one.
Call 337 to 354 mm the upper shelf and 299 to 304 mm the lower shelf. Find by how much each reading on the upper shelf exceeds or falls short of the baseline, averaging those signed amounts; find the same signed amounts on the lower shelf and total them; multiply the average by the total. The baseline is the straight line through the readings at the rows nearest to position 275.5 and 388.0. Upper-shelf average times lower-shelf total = 14.4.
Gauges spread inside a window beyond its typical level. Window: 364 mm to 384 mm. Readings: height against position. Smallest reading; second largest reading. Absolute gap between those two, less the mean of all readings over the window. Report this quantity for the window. -21.4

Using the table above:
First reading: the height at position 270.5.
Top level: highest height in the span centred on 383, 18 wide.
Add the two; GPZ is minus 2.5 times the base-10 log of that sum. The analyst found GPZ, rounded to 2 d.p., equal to -4.28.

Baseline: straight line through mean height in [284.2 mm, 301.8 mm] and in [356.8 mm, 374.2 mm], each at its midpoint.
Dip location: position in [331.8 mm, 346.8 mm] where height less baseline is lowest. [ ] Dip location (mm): 345.5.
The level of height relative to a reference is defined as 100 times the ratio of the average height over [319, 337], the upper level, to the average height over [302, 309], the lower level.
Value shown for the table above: 119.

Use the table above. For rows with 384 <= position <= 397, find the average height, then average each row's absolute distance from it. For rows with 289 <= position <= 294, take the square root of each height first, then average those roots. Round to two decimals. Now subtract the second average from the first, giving -4.06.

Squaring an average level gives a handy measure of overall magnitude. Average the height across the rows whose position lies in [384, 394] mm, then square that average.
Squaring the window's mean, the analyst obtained 596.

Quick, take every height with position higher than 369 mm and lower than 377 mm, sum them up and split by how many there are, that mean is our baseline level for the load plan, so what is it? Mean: 25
